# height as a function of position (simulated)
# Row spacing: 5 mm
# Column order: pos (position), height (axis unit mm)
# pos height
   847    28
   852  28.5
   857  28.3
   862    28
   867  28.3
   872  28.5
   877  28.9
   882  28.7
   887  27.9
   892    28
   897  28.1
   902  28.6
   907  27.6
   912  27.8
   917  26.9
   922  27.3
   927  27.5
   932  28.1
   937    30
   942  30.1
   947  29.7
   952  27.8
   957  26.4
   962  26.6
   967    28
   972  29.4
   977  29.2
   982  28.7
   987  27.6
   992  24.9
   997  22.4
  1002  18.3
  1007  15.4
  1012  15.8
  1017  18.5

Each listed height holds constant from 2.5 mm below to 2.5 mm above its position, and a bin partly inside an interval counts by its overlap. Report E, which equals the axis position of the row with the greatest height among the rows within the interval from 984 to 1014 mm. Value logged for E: 987 mm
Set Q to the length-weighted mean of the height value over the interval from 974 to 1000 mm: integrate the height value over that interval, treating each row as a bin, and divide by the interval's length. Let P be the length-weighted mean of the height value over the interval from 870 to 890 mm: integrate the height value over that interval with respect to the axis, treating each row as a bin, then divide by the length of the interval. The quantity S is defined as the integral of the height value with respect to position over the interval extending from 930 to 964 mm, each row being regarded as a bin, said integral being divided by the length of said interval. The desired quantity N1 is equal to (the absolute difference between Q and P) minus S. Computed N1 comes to -26.4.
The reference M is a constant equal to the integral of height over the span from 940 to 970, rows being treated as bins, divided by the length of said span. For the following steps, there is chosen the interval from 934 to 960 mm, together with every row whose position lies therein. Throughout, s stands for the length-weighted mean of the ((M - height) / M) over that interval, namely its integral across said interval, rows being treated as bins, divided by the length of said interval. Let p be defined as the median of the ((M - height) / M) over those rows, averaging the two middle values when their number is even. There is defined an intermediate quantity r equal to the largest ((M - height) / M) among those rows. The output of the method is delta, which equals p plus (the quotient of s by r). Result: -0.4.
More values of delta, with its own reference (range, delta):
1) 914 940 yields 0.1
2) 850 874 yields -2.5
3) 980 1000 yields 0.5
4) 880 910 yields -0.1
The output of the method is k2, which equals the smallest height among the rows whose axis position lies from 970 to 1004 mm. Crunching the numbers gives 18.3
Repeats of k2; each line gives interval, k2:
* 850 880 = 28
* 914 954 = 26.9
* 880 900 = 27.9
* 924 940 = 27.5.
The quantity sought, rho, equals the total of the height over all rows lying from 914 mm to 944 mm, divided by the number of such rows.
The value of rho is 28.3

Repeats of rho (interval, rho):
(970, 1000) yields 27.0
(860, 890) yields 28.4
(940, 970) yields 28.1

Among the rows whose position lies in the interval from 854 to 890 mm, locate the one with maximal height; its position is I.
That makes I 877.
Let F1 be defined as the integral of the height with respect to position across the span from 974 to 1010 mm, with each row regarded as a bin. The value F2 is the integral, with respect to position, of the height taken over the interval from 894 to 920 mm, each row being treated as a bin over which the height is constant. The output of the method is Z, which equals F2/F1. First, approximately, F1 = 855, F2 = 723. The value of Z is 0.85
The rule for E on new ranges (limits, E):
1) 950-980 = 972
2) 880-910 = 882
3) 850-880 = 877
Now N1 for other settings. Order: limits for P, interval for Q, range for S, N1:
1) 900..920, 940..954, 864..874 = -26.8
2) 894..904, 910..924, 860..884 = -27.5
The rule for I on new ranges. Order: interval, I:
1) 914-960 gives 942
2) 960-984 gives 972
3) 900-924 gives 902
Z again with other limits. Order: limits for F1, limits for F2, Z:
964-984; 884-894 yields 0.49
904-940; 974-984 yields 0.29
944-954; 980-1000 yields 1.78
